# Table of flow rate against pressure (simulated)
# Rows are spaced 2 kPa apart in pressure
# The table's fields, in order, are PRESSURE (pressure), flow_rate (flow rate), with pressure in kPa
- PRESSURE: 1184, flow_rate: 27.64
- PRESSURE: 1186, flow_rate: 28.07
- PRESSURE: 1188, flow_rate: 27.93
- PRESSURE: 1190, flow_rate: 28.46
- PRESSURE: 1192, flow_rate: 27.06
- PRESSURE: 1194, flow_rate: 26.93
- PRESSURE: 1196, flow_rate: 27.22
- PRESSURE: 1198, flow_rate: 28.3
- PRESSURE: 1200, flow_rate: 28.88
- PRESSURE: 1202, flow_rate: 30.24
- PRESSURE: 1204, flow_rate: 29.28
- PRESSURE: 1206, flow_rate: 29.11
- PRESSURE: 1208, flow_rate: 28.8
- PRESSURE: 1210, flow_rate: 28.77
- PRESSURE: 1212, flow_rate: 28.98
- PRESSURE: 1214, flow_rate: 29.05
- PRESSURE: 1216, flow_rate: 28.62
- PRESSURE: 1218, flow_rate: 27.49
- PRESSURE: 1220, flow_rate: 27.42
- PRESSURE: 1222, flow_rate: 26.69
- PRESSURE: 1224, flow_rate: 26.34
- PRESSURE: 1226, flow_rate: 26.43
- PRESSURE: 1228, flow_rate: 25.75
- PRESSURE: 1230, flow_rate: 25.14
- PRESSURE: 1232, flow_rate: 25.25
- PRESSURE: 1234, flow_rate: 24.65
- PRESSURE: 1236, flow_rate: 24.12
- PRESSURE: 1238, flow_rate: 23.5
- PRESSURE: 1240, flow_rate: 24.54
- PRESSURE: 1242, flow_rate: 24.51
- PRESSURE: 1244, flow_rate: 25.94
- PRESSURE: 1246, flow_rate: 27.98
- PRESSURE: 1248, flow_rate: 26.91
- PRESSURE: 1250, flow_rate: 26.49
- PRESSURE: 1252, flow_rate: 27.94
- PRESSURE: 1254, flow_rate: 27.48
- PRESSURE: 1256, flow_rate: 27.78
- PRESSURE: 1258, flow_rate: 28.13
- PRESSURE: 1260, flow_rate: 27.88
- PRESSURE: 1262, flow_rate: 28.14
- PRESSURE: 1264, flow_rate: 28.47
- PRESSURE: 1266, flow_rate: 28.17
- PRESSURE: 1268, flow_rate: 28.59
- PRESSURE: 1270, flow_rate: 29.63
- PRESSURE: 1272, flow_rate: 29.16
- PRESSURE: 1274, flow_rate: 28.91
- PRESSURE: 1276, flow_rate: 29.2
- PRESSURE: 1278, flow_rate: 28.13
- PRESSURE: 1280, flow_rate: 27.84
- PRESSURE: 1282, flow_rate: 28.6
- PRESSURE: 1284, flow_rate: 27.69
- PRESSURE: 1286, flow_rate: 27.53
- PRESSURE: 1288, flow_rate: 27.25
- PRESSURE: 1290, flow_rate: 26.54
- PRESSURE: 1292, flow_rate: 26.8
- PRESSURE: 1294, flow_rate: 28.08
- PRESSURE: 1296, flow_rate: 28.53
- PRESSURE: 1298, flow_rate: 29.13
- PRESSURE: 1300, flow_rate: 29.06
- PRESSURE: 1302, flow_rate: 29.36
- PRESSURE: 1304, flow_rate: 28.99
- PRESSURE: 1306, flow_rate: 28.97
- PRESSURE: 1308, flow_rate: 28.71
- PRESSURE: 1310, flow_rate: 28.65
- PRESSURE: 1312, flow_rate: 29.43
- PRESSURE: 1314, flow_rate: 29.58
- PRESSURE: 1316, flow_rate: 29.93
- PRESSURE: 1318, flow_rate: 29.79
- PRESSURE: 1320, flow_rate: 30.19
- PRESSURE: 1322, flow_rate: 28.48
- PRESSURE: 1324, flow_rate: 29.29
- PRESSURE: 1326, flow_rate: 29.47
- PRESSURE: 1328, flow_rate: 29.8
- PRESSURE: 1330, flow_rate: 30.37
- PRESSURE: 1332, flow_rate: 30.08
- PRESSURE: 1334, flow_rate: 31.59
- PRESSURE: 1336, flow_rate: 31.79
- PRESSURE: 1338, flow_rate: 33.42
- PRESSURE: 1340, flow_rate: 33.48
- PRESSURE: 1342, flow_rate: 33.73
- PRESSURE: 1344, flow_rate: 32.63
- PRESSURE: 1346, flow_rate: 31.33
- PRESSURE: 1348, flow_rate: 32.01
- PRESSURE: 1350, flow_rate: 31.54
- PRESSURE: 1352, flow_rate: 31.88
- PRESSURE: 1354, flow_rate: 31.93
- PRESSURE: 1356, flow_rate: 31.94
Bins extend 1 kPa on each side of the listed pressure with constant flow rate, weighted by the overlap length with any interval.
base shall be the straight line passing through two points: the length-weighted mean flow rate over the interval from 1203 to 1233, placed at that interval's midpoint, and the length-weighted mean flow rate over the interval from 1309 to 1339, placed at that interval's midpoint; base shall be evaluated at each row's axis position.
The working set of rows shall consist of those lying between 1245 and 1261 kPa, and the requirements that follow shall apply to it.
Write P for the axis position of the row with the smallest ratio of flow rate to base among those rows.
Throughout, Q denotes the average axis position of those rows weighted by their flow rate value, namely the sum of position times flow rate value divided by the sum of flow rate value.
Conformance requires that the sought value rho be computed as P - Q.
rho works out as -3.0 kPa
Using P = 1250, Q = 1253.0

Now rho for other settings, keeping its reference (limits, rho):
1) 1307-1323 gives 7.0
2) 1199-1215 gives 3.0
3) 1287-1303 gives -5.2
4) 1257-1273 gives -5.1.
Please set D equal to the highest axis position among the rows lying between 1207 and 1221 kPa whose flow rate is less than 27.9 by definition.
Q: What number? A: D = 1220 kPa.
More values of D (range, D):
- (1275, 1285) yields 1284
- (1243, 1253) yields 1250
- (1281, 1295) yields 1292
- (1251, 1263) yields 1260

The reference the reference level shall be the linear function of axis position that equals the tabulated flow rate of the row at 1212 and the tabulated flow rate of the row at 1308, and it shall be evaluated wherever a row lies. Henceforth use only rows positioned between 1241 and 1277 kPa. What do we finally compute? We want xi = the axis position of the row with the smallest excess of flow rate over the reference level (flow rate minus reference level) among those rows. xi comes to 1242 kPa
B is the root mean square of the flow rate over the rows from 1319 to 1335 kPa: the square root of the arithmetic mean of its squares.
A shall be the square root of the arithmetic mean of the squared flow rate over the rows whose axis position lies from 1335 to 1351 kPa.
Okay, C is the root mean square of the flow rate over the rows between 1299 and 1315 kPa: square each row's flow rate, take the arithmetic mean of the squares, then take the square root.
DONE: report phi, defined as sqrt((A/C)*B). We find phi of 5.78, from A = 32.5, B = 29.9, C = 29.1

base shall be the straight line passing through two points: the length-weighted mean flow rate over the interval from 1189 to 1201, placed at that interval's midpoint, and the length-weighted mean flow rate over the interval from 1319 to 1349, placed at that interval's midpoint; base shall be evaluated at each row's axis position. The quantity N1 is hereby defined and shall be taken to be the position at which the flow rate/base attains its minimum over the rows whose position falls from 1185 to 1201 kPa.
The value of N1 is 1194 kPa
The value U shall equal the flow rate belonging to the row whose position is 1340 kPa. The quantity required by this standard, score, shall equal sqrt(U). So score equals 5.8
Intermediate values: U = 33.48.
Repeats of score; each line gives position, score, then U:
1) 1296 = 5.3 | 28.53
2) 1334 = 5.6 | 31.59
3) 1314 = 5.4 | 29.58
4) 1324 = 5.4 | 29.29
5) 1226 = 5.1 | 26.43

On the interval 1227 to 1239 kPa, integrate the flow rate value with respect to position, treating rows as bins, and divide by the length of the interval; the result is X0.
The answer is 24.7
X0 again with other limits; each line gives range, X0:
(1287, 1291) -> 26.9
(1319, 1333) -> 29.7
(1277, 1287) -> 28.0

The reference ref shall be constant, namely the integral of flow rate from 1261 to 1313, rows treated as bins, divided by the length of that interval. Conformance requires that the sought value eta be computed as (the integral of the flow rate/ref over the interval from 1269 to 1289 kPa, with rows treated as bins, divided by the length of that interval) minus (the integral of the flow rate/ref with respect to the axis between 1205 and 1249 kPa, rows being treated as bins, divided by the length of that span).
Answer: 0.06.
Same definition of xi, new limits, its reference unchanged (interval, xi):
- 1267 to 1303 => 1290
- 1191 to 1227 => 1224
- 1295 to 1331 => 1296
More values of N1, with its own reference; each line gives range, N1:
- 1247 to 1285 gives 1250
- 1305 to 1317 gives 1310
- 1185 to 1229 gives 1228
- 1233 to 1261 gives 1238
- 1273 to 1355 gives 1290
